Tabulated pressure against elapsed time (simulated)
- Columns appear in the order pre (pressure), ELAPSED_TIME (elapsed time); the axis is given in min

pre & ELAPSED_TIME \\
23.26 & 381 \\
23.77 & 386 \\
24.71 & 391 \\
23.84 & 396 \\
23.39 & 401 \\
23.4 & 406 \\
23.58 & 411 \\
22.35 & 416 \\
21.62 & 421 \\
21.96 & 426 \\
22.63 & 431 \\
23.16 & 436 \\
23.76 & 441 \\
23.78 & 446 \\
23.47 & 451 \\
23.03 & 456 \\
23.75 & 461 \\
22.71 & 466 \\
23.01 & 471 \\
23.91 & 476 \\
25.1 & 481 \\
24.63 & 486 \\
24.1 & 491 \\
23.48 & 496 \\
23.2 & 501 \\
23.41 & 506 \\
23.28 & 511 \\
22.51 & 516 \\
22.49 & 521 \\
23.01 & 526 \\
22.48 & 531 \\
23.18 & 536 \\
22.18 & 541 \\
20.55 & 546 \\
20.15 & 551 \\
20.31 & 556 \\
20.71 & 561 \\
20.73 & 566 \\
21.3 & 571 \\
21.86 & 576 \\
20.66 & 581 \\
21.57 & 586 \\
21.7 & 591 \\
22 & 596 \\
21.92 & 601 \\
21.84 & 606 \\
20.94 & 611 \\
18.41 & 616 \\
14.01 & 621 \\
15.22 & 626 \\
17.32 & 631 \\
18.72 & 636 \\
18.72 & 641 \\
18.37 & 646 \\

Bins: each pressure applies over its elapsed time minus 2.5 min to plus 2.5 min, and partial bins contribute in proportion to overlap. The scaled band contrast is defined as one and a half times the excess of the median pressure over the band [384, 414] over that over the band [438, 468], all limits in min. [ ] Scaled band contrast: 0.1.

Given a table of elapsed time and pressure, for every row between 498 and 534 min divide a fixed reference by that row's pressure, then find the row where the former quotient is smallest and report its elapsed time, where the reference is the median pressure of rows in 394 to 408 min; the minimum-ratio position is 506 min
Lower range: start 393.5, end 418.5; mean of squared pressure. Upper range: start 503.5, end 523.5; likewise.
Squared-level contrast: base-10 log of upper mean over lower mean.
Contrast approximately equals -0.01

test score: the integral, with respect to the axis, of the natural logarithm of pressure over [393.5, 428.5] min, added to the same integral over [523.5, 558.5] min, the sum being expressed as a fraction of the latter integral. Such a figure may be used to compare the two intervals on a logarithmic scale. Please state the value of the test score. 2.018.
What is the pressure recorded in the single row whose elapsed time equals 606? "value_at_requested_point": 21.84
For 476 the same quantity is 23.91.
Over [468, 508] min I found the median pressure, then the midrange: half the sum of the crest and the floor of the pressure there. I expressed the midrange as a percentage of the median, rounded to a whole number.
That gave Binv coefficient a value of 102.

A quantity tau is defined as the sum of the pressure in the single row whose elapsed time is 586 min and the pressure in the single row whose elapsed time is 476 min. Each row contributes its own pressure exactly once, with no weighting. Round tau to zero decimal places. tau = 45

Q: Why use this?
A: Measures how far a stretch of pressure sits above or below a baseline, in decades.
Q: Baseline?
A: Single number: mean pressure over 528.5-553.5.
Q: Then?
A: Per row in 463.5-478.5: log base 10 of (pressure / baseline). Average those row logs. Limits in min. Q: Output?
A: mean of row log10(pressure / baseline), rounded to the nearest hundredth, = 0.03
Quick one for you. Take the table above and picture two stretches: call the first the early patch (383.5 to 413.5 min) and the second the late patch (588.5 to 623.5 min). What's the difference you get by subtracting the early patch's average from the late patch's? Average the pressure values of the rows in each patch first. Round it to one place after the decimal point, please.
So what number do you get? -3.7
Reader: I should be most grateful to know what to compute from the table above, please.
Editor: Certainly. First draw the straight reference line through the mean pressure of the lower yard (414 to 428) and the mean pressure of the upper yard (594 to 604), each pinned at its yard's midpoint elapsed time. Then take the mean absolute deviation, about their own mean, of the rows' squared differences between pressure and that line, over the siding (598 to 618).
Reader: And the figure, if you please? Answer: 4.6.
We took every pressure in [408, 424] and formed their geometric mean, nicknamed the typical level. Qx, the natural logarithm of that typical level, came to 3.11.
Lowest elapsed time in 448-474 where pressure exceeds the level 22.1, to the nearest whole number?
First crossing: 451 min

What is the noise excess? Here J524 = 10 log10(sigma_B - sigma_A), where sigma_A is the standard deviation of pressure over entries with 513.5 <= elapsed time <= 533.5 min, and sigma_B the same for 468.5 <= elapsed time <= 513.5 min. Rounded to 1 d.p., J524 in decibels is -3.5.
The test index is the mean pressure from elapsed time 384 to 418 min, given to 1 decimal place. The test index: 23.6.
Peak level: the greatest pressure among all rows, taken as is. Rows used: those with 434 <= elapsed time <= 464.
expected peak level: 23.78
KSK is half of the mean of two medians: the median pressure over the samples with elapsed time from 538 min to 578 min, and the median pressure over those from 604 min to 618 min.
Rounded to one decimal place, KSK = 10.4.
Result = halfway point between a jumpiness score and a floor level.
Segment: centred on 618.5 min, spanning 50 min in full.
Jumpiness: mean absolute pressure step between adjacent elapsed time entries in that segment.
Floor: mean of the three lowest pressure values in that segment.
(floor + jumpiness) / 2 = 8.46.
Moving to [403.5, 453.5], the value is 11.24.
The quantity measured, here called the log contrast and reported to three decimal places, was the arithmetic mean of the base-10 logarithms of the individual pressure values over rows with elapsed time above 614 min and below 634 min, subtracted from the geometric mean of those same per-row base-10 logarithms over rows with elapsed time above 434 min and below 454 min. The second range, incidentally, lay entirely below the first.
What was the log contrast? 0.164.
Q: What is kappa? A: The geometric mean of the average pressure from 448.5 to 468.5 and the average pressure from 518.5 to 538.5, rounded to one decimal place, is 23.0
